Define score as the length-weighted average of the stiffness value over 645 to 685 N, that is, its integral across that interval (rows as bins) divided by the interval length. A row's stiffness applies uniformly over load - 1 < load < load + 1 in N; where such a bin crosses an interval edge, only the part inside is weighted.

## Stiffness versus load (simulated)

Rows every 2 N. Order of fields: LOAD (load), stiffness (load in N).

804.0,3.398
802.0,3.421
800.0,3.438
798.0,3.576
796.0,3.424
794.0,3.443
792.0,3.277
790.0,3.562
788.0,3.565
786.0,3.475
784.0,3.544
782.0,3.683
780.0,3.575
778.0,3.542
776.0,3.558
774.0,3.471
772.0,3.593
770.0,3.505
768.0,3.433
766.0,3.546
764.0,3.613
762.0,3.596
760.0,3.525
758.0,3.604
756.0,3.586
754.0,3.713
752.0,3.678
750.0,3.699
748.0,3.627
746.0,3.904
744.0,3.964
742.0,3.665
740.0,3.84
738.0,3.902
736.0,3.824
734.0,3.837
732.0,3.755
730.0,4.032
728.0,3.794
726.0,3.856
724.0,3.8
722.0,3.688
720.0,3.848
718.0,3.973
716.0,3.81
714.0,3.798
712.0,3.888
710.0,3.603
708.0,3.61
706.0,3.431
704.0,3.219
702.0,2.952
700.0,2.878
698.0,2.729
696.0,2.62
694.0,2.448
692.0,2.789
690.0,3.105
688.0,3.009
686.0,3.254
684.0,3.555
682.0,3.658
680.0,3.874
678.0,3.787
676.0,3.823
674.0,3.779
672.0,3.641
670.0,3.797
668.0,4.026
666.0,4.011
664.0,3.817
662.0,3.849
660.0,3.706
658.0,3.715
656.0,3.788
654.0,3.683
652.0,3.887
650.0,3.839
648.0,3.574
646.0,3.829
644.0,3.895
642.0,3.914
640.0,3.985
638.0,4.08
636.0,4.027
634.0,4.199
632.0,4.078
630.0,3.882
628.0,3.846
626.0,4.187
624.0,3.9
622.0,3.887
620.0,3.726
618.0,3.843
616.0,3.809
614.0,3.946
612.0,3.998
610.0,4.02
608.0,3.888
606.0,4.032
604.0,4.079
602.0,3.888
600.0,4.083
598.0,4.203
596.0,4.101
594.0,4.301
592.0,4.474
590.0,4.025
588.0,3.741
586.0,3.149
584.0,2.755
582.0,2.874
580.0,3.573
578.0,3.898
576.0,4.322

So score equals 3.8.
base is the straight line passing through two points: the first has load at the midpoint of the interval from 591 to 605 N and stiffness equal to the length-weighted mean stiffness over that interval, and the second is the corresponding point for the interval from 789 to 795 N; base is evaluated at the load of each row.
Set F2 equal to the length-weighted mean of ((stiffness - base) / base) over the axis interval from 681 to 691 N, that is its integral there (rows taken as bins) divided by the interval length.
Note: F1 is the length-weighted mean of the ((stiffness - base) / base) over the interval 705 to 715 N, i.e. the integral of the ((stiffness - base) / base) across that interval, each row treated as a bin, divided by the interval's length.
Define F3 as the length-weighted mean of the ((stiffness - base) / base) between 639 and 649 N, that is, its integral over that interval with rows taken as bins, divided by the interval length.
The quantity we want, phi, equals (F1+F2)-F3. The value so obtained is -0.12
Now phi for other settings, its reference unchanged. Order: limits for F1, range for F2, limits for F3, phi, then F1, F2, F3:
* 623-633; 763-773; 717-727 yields -0.05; -0.017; 0.006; 0.038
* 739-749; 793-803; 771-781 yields 0.05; 0.053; 0.016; 0.017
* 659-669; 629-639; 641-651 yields 0.04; -0.008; 0.007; -0.043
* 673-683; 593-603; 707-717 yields -0.03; -0.019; -0.011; 0.003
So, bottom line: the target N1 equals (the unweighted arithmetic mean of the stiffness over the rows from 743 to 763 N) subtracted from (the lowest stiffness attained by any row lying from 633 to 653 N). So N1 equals -0.12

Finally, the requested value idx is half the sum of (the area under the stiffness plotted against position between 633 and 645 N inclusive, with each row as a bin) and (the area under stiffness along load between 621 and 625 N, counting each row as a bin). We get 31.9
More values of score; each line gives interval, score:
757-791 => 3.6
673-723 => 3.4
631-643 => 4.0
